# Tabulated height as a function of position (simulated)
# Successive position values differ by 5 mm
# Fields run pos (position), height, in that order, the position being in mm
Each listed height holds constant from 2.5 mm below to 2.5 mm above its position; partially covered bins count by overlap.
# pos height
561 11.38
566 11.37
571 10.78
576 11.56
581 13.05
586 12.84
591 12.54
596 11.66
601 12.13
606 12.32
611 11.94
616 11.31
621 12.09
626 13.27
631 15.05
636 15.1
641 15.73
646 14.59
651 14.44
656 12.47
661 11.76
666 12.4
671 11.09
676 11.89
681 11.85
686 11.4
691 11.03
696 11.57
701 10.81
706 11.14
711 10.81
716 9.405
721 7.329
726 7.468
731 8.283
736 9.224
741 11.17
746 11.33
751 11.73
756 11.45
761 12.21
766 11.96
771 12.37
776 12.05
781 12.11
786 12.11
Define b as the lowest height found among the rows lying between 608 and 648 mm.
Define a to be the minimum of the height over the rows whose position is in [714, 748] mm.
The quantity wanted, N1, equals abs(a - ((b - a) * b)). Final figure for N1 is 38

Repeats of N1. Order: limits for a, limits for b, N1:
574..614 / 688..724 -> 43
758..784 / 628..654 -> 24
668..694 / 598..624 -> 8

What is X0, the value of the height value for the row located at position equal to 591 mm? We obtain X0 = 12.54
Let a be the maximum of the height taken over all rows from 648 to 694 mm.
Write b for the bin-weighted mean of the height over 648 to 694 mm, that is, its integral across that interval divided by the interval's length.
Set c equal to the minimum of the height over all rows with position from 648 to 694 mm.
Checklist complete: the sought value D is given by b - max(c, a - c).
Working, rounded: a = 14.44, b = 12.1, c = 11.03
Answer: 1.0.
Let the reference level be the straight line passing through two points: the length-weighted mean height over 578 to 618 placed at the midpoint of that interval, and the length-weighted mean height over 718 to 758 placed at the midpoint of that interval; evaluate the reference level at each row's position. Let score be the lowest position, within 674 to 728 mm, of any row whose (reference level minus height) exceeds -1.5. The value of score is 676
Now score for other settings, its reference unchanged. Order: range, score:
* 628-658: 656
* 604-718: 606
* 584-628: 586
